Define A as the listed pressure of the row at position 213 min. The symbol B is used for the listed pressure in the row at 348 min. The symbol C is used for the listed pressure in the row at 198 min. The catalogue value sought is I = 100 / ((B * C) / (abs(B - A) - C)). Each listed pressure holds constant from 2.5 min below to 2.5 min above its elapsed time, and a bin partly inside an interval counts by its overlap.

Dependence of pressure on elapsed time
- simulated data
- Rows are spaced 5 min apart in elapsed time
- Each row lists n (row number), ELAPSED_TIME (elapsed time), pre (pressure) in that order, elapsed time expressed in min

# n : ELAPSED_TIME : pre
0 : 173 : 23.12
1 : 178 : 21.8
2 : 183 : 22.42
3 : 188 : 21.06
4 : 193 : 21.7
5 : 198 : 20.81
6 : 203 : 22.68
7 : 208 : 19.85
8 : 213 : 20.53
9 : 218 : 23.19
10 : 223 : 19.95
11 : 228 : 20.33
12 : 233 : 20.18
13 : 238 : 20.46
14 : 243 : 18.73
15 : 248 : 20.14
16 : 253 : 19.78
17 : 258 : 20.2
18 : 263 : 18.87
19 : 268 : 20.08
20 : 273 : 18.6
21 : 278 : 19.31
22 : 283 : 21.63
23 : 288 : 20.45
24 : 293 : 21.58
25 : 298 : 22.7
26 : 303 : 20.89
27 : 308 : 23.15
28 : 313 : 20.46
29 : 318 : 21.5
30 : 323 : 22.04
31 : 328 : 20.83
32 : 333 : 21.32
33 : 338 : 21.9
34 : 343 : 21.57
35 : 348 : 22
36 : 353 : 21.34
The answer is -4.22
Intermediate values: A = 20.53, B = 22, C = 20.81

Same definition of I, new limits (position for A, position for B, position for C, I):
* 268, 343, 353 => -4.31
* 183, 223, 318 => -4.44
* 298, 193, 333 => -4.39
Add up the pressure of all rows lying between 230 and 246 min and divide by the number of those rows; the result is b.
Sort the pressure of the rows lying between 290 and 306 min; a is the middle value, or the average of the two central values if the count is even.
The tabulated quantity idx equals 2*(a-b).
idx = 4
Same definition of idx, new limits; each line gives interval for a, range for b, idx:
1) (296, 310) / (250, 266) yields 6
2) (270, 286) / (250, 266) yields -1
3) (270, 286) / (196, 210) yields -4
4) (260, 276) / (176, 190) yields -6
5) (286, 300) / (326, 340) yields 0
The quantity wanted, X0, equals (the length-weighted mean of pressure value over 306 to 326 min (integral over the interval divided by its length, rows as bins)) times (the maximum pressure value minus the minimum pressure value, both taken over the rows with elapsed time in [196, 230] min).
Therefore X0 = 73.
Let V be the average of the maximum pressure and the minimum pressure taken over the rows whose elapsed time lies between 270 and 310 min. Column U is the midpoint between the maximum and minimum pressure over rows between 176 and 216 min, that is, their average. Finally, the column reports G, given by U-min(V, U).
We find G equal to 0.4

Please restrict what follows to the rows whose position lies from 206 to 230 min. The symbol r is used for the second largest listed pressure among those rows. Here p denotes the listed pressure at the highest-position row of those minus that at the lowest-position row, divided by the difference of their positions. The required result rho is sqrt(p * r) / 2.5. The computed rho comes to 0.28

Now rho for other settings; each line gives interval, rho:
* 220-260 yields 0.15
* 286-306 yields 0.32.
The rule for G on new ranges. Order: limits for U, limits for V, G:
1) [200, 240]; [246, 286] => 1.4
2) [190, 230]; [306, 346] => 0.0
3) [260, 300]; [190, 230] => 0.0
